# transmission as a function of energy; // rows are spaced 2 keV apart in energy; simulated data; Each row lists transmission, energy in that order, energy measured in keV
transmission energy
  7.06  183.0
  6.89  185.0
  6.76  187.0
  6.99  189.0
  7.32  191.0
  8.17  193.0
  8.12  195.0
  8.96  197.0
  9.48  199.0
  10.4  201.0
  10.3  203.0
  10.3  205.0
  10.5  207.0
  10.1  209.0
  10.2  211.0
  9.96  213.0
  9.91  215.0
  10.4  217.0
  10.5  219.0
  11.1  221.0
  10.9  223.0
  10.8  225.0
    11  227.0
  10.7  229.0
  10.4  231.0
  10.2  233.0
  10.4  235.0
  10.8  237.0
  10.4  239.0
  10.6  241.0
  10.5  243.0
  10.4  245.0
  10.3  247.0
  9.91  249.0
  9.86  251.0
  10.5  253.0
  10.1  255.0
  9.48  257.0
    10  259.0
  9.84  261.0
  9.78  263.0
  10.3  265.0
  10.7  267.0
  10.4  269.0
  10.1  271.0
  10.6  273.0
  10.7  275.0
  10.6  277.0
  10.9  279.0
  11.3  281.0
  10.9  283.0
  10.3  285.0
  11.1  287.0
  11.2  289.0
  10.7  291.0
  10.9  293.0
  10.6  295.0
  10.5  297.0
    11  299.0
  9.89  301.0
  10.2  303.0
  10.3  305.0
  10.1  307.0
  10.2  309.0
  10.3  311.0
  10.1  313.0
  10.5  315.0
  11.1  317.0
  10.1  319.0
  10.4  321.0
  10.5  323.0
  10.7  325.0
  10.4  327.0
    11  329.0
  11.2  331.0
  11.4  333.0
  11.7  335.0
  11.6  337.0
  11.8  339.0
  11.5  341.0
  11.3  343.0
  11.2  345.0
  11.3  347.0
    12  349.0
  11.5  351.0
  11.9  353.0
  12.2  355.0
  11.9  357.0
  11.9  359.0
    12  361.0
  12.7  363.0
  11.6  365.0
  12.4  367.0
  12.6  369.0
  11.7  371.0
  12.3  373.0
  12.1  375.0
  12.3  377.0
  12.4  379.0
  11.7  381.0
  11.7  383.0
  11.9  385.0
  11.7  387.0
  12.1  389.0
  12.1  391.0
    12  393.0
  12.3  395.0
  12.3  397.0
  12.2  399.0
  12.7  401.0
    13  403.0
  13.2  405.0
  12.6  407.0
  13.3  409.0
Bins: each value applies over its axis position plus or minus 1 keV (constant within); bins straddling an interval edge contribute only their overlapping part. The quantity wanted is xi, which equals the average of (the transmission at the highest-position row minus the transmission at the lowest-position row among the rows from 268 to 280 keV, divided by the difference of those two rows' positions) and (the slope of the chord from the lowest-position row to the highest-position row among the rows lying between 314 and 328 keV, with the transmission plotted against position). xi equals 0.02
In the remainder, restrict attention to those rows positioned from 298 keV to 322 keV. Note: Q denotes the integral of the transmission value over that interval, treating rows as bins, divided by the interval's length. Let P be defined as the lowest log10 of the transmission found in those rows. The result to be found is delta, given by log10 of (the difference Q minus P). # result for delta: 0.97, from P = 1.00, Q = 10.3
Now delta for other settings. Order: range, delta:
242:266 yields 0.96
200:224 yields 0.97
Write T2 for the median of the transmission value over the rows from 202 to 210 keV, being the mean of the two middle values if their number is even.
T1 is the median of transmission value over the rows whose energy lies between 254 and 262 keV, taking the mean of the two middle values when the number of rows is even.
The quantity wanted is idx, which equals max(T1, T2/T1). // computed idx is 9.9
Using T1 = 9.9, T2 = 10.3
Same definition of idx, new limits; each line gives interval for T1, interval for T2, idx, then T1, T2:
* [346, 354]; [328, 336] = 11.7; 11.7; 11.3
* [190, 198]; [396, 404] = 8.1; 8.1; 12.5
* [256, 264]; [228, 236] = 9.8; 9.8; 10.4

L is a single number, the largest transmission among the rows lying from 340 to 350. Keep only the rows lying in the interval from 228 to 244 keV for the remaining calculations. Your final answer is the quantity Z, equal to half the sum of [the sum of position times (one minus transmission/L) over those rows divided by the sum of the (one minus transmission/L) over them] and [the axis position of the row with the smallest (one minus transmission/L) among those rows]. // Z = 236.5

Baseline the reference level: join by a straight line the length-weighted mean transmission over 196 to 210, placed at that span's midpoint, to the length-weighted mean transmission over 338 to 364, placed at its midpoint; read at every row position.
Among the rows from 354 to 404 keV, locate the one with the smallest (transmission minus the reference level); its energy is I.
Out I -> 387.0 keV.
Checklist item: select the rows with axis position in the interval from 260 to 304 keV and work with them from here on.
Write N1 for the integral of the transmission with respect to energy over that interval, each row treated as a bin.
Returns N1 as 465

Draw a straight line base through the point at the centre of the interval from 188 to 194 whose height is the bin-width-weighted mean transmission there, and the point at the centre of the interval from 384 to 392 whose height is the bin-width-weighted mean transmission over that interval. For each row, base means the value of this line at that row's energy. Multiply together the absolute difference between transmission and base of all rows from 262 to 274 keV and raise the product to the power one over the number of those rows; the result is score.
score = 1.04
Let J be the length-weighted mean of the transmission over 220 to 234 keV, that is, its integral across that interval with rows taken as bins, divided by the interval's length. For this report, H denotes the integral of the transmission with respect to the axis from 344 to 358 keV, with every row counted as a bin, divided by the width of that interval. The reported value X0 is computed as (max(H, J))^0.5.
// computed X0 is 3.42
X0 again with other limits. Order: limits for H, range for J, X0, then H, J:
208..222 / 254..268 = 3.21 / 10.3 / 10.0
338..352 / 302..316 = 3.39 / 11.5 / 10.2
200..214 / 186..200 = 3.20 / 10.3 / 8.0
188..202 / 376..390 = 3.46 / 8.5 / 12.0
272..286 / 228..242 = 3.28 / 10.8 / 10.5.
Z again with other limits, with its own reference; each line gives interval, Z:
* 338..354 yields 347.1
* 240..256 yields 244.7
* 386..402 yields 400.5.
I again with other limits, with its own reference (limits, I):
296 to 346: 319.0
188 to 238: 189.0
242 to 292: 257.0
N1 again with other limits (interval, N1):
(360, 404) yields 536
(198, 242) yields 459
